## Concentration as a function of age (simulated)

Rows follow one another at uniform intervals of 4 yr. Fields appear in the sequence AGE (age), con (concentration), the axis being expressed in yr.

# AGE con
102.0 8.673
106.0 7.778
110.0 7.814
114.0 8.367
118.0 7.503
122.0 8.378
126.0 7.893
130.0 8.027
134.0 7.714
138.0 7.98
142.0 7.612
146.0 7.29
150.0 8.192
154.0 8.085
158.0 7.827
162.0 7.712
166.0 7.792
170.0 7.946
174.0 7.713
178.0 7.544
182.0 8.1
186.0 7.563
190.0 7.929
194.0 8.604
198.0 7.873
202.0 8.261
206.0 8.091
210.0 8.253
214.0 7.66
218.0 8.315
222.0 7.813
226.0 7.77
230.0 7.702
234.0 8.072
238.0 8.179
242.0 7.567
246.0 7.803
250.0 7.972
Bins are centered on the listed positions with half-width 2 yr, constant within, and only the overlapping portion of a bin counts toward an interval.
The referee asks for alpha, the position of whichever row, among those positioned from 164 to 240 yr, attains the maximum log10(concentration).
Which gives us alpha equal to 194.0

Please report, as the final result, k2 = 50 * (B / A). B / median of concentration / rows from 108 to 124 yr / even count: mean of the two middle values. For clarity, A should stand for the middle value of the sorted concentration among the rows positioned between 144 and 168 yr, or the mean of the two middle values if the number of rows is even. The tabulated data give 51.8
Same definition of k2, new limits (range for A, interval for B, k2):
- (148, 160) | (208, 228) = 48.3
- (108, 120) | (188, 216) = 51.8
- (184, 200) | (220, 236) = 49.3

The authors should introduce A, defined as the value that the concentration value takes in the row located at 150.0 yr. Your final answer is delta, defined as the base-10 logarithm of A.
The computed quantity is 0.913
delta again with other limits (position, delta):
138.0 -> 0.902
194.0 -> 0.935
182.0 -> 0.908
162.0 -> 0.887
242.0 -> 0.879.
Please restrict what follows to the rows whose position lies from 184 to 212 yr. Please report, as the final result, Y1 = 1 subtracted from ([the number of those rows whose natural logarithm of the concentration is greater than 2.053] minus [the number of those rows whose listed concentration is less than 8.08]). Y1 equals 2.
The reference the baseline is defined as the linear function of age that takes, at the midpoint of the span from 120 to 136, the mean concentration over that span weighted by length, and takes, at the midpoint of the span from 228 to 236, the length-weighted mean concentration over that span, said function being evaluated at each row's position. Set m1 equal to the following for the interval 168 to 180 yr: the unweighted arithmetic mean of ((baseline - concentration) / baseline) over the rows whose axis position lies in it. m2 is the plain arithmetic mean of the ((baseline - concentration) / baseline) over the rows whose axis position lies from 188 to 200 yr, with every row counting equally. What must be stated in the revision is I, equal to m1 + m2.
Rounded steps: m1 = 0.027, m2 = -0.026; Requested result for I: 0.001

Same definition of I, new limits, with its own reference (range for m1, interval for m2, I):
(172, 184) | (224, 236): 0.026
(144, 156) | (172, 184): 0.036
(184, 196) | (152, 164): 0.000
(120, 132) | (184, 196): -0.024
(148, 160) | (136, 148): 0.037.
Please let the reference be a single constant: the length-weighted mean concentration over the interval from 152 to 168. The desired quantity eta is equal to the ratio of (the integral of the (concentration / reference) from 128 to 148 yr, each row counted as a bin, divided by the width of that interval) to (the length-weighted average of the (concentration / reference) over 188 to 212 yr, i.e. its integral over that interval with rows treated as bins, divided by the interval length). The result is 0.95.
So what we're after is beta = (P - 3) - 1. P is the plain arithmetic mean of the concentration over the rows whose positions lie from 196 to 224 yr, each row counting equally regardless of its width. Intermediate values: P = 8.04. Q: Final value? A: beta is 4.04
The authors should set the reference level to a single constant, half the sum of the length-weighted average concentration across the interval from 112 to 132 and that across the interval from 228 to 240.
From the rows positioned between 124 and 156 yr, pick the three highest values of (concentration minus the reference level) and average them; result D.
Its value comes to 0.09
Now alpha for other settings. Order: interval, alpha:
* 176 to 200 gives 194.0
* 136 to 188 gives 150.0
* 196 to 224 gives 218.0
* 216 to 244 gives 218.0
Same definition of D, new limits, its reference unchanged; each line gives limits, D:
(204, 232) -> 0.21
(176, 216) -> 0.36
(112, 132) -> 0.25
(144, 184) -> 0.12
